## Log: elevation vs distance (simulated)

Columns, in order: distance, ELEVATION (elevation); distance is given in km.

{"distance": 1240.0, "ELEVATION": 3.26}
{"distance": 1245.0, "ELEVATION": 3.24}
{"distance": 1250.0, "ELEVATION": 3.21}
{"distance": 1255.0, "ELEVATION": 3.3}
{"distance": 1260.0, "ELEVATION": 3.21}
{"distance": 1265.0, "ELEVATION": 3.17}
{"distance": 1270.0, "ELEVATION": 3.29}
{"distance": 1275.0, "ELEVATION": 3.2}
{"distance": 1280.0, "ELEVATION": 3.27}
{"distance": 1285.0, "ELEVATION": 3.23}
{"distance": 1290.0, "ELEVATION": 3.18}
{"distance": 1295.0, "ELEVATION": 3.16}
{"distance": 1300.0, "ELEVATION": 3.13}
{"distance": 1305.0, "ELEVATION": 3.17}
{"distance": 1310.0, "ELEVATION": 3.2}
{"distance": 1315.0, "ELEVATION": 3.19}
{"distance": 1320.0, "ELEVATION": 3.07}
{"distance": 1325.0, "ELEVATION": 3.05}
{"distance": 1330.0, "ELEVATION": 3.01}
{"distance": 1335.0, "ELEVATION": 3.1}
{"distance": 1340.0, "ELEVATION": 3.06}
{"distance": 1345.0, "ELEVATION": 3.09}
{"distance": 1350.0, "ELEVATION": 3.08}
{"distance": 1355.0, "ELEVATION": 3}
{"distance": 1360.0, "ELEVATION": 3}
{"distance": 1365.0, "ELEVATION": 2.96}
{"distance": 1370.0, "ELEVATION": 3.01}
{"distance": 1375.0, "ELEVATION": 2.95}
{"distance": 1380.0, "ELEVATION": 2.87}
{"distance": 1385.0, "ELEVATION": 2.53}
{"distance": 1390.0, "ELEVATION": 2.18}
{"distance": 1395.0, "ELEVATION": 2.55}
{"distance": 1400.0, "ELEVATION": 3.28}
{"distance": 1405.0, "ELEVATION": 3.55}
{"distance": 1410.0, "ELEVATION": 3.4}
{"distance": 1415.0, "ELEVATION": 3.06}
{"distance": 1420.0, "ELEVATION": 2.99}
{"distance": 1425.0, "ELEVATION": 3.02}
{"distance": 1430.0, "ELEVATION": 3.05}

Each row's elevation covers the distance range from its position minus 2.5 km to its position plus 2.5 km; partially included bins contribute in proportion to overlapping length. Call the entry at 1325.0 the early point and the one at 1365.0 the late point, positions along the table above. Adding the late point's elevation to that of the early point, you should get 6.0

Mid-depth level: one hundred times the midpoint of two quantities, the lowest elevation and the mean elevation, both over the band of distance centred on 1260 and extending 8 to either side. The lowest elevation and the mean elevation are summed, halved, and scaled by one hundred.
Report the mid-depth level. 320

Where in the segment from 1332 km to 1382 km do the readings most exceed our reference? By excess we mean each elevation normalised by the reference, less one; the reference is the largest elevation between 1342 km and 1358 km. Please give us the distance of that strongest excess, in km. 1335.0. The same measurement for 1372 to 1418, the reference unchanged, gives 1405.0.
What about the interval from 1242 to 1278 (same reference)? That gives 1255.0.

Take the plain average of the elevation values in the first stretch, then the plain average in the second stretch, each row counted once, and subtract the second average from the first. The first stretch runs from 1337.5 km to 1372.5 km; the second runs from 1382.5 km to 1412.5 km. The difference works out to 0.11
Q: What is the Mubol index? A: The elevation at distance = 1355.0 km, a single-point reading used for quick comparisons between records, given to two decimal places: 3.00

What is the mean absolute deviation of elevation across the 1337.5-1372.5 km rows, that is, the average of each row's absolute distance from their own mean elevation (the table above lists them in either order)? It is 0.041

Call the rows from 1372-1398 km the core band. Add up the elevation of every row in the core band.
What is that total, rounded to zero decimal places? 13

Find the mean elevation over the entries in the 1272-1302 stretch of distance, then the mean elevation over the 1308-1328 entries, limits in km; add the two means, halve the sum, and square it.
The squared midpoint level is 10.0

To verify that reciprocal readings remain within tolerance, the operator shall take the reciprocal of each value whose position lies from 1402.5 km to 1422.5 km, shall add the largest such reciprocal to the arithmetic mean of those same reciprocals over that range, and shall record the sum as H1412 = 0.64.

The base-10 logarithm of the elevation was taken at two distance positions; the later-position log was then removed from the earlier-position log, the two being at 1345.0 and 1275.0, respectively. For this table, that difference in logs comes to 0.015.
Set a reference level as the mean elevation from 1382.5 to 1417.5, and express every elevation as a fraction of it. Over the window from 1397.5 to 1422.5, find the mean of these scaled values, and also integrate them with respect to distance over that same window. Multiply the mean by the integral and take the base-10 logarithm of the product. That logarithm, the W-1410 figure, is 1.49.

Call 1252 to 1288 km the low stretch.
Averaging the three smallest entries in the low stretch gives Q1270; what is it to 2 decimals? 3.19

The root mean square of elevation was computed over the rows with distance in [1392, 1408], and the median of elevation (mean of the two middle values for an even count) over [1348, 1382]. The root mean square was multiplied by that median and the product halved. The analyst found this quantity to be 4.73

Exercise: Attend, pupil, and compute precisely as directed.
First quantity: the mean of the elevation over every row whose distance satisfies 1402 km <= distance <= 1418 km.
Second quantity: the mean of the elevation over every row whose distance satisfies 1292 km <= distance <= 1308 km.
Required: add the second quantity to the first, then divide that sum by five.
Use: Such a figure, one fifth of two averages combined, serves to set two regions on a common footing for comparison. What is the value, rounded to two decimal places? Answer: 1.30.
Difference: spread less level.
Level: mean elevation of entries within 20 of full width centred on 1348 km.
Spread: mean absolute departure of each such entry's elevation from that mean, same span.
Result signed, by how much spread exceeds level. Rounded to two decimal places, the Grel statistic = -3.03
